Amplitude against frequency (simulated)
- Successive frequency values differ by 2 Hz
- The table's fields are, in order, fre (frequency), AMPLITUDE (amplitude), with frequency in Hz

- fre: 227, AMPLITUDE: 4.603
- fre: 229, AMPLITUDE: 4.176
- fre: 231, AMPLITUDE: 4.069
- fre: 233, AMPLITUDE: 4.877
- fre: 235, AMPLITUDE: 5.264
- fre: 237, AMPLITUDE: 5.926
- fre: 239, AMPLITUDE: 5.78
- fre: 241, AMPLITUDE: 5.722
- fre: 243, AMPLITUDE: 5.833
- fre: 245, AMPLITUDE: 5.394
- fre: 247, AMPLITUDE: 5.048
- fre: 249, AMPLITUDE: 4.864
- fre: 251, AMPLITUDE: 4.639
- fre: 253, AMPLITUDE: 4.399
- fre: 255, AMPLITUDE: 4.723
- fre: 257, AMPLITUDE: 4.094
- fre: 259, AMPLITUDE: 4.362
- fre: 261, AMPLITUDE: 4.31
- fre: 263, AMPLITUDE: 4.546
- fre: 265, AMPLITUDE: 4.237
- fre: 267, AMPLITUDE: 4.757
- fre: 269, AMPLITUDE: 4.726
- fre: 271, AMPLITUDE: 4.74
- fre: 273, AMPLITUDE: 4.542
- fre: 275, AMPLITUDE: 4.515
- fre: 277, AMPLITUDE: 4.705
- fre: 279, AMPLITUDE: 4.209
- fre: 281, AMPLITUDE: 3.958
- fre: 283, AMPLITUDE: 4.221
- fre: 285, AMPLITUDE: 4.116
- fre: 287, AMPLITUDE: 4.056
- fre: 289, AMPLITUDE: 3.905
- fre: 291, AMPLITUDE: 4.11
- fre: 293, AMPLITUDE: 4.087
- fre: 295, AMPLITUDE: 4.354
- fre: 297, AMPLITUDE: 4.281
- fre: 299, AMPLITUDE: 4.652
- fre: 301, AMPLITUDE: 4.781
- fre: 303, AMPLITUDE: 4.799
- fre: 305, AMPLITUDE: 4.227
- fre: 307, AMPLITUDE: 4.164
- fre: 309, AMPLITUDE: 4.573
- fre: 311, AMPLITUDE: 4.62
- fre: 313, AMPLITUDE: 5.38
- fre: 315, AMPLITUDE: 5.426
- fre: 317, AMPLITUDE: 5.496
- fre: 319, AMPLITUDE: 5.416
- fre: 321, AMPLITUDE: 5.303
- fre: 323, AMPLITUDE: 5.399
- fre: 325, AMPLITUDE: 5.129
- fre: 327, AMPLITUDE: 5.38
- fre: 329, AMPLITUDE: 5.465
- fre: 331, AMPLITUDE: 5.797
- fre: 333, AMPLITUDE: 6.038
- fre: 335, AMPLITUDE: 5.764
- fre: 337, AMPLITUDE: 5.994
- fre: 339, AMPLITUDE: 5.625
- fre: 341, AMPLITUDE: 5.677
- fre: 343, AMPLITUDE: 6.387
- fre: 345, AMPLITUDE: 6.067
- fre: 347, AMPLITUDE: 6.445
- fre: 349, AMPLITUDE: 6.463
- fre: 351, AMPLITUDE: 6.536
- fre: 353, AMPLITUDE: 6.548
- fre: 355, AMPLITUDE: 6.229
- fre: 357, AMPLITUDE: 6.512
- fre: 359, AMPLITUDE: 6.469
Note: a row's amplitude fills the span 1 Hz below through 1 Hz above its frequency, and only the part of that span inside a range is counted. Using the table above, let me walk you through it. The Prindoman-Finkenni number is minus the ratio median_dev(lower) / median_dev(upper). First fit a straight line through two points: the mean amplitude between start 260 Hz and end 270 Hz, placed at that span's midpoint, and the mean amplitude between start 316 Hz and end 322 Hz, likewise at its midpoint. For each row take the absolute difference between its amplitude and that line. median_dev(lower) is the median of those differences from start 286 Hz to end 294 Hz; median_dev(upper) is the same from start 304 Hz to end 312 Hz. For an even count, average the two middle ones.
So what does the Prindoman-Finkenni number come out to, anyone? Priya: -1.1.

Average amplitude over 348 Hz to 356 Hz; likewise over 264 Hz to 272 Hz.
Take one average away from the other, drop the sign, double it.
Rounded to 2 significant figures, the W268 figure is 3.7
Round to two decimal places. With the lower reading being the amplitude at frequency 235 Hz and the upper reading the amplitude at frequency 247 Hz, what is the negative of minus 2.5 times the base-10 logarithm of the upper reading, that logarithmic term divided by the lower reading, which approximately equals 0.33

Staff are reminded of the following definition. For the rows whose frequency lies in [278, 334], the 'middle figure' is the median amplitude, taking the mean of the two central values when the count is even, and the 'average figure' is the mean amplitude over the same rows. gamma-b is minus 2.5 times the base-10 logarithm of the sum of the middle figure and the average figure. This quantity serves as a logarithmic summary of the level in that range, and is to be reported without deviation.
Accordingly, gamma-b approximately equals -2.43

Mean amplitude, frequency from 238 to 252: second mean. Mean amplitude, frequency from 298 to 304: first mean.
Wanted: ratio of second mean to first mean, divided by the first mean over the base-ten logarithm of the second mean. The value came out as 0.17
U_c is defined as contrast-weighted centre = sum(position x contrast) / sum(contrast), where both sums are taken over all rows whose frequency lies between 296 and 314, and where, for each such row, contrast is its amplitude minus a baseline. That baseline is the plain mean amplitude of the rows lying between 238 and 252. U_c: 304.0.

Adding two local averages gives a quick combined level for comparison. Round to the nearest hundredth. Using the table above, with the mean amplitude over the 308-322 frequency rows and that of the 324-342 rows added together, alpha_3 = 10.83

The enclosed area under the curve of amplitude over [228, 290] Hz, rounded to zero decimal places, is 289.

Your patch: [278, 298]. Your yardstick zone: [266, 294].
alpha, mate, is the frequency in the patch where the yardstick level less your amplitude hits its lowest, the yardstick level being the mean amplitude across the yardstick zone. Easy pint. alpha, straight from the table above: 295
